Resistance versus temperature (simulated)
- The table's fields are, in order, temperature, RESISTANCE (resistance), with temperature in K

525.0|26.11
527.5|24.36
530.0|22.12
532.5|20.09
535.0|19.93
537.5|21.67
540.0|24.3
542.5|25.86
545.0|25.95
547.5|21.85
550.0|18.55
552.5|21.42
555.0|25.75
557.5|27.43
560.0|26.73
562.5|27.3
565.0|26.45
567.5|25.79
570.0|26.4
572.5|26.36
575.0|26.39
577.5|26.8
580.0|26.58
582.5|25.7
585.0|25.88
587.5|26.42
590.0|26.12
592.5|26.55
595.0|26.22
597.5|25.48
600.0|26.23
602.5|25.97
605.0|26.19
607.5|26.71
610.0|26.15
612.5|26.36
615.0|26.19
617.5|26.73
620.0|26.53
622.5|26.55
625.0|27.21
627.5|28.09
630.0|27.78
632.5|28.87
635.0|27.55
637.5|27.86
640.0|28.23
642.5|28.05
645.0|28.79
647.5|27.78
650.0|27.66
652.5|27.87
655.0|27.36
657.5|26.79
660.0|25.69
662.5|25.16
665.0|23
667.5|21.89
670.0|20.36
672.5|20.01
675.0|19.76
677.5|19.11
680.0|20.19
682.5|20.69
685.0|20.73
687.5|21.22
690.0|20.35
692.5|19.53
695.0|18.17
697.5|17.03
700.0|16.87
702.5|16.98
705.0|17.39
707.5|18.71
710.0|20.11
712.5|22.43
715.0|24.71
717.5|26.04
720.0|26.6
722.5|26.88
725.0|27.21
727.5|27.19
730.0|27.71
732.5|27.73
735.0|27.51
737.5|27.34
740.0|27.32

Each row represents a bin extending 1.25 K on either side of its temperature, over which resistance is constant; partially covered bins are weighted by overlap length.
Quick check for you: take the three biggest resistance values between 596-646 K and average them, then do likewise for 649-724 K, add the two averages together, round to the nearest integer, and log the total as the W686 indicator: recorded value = 56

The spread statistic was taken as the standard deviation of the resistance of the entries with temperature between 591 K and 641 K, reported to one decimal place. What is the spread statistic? 0.9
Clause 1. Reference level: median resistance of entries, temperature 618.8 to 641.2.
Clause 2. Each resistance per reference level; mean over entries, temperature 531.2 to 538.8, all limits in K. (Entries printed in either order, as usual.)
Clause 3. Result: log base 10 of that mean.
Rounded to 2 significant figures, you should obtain -0.13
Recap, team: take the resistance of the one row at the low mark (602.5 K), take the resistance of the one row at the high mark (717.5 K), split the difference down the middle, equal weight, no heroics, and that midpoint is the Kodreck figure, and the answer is 26.0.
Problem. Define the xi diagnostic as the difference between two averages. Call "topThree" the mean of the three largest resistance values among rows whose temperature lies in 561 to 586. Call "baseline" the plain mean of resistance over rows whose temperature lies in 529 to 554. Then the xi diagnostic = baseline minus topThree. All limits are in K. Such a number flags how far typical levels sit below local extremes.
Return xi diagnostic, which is -4.7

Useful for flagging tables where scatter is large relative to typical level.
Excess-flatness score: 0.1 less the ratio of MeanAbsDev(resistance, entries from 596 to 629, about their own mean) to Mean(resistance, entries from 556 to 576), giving 0.08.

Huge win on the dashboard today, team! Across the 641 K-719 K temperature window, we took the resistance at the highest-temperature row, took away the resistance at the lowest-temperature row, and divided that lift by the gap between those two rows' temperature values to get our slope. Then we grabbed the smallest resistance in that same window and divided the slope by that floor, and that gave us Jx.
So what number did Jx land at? -0.0016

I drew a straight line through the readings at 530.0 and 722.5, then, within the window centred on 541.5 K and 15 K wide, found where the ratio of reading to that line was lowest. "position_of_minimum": 535.0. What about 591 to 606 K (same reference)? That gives 597.5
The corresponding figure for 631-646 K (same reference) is 635.0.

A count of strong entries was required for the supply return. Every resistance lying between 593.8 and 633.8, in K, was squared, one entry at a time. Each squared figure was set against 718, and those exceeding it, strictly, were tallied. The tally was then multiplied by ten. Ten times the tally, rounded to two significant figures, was 40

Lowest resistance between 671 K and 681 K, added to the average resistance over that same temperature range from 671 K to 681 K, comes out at 38.9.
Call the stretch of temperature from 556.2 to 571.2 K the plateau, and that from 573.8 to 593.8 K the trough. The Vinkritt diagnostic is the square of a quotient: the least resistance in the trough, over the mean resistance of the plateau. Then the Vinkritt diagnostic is 0.9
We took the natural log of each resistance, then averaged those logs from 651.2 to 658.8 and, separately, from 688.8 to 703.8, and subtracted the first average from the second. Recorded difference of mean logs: -0.4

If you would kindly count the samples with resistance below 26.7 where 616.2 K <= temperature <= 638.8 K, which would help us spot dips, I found 2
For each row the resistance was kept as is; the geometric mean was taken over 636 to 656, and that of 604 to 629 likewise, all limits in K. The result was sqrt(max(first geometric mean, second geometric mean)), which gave 5.29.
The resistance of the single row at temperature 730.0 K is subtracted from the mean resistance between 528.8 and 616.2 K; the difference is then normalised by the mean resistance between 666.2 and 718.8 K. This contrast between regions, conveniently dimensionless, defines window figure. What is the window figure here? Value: -0.13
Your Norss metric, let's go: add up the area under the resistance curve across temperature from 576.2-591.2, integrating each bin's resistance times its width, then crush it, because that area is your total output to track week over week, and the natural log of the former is 5.98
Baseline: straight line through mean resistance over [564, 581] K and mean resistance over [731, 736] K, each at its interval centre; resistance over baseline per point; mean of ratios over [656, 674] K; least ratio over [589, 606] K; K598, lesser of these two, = 0.86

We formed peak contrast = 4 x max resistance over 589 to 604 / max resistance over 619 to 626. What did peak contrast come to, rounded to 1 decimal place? 3.9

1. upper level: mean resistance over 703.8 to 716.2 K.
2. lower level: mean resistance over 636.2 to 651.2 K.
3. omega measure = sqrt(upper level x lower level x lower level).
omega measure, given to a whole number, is 128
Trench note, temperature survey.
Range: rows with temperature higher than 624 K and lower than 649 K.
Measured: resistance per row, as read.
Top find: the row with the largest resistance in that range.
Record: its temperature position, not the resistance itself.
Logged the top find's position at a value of 632.5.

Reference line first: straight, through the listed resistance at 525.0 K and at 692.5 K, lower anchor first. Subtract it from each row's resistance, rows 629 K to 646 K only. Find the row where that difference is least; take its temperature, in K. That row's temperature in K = 635.0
